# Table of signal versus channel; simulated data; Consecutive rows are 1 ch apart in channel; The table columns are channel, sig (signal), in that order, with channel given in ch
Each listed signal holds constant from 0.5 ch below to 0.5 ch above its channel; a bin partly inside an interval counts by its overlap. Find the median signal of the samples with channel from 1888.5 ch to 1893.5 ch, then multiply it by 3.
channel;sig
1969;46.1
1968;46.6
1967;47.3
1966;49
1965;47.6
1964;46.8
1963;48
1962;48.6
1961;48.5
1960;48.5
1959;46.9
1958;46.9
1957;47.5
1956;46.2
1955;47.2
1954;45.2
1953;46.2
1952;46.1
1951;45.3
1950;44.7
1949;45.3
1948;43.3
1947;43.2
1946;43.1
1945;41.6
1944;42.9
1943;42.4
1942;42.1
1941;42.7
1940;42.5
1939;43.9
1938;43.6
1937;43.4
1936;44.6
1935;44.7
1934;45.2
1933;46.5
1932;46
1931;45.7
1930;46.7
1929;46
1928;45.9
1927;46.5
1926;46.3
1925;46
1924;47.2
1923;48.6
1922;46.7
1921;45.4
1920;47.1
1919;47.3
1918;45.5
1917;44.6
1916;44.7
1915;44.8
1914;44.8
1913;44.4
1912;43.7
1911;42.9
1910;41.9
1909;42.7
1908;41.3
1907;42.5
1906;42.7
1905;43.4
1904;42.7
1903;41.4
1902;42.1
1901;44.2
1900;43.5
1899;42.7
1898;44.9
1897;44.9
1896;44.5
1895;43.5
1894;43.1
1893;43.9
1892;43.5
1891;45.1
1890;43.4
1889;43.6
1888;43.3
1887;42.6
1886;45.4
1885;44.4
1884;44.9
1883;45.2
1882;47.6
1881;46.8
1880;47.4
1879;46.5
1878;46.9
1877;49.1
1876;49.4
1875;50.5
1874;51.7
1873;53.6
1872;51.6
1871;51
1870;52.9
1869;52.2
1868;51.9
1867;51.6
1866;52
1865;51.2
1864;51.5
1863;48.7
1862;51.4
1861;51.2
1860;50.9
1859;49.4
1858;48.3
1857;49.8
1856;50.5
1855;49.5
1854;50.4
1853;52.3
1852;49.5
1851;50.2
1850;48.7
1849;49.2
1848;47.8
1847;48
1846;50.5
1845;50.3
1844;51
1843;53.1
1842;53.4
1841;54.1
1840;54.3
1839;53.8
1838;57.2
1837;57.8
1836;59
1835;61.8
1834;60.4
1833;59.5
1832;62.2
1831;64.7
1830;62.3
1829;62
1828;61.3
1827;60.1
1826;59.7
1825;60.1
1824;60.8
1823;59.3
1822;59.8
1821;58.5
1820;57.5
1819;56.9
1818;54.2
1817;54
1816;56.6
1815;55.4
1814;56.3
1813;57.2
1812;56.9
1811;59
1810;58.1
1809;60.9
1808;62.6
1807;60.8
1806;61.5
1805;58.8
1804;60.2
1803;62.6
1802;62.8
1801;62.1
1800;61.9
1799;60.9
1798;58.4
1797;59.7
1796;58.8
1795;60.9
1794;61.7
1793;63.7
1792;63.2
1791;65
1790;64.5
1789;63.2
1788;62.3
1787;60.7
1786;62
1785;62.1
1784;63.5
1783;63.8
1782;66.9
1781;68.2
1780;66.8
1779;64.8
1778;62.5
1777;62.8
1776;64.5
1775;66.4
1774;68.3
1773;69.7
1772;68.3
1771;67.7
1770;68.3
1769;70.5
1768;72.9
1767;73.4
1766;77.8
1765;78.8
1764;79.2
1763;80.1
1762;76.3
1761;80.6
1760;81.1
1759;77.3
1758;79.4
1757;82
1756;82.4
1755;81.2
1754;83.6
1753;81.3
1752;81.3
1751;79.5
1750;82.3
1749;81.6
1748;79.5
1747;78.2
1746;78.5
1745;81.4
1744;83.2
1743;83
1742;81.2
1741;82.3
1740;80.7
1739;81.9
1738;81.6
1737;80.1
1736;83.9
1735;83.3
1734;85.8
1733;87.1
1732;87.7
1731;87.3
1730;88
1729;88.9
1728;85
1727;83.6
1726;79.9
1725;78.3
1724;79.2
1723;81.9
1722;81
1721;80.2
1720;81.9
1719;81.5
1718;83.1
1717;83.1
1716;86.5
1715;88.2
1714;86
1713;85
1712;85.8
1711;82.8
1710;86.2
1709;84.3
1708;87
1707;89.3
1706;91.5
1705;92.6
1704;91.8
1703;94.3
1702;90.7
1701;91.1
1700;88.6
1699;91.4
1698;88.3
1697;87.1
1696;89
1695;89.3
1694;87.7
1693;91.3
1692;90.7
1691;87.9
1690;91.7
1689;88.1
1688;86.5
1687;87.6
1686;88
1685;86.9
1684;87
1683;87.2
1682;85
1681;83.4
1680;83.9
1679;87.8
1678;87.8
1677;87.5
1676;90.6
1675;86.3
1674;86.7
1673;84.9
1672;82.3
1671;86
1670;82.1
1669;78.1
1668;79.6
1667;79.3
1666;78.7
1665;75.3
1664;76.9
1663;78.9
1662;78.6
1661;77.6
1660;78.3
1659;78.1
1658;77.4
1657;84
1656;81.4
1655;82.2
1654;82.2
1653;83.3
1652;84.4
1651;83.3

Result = 131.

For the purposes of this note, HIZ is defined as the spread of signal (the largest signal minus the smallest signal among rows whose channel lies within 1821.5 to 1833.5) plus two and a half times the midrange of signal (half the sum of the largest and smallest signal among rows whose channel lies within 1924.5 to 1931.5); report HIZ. 121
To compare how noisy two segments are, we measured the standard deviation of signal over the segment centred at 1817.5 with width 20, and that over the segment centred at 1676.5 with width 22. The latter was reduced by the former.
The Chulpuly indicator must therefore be 1.2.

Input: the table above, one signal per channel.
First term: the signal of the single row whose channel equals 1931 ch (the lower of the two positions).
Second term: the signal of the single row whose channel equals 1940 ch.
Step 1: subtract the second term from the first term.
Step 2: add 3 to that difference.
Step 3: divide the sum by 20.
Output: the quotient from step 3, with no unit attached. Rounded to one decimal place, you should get 0.3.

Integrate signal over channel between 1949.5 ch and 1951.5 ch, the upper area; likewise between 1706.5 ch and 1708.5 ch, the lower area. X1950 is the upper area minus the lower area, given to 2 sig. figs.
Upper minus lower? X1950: -86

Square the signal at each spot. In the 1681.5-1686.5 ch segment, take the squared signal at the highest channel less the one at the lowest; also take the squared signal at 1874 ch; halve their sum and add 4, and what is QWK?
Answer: 1600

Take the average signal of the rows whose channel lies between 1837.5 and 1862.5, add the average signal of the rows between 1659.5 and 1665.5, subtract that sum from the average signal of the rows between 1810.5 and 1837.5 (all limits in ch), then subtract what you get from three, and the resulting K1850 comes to 73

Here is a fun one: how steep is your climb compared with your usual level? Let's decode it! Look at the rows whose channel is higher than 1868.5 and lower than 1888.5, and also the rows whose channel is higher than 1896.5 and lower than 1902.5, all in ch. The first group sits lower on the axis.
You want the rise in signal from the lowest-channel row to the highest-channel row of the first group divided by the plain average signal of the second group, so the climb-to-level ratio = -0.20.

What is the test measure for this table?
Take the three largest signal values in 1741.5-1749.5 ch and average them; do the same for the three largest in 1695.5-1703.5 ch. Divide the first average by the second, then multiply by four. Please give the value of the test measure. 3.6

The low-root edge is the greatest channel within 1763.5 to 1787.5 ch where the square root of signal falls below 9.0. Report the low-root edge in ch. 1787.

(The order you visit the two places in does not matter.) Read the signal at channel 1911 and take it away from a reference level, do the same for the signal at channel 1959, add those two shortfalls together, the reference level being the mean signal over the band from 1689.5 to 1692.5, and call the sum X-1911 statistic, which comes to 90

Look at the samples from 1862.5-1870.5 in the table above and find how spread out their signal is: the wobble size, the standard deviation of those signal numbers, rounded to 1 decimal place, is 1.2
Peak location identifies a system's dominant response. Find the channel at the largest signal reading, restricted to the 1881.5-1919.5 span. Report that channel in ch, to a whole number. 1882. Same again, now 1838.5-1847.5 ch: 1840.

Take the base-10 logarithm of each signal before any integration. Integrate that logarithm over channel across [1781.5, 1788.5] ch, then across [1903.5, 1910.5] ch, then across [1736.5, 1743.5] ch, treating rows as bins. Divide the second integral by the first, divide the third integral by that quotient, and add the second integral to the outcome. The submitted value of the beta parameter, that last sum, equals 26.2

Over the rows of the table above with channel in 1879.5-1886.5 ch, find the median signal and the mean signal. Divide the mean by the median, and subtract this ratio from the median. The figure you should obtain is 44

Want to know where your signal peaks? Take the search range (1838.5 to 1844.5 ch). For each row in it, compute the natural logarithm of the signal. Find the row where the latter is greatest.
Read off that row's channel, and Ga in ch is 1840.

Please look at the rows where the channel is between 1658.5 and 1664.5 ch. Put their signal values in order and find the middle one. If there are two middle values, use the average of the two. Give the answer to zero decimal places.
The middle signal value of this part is 78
